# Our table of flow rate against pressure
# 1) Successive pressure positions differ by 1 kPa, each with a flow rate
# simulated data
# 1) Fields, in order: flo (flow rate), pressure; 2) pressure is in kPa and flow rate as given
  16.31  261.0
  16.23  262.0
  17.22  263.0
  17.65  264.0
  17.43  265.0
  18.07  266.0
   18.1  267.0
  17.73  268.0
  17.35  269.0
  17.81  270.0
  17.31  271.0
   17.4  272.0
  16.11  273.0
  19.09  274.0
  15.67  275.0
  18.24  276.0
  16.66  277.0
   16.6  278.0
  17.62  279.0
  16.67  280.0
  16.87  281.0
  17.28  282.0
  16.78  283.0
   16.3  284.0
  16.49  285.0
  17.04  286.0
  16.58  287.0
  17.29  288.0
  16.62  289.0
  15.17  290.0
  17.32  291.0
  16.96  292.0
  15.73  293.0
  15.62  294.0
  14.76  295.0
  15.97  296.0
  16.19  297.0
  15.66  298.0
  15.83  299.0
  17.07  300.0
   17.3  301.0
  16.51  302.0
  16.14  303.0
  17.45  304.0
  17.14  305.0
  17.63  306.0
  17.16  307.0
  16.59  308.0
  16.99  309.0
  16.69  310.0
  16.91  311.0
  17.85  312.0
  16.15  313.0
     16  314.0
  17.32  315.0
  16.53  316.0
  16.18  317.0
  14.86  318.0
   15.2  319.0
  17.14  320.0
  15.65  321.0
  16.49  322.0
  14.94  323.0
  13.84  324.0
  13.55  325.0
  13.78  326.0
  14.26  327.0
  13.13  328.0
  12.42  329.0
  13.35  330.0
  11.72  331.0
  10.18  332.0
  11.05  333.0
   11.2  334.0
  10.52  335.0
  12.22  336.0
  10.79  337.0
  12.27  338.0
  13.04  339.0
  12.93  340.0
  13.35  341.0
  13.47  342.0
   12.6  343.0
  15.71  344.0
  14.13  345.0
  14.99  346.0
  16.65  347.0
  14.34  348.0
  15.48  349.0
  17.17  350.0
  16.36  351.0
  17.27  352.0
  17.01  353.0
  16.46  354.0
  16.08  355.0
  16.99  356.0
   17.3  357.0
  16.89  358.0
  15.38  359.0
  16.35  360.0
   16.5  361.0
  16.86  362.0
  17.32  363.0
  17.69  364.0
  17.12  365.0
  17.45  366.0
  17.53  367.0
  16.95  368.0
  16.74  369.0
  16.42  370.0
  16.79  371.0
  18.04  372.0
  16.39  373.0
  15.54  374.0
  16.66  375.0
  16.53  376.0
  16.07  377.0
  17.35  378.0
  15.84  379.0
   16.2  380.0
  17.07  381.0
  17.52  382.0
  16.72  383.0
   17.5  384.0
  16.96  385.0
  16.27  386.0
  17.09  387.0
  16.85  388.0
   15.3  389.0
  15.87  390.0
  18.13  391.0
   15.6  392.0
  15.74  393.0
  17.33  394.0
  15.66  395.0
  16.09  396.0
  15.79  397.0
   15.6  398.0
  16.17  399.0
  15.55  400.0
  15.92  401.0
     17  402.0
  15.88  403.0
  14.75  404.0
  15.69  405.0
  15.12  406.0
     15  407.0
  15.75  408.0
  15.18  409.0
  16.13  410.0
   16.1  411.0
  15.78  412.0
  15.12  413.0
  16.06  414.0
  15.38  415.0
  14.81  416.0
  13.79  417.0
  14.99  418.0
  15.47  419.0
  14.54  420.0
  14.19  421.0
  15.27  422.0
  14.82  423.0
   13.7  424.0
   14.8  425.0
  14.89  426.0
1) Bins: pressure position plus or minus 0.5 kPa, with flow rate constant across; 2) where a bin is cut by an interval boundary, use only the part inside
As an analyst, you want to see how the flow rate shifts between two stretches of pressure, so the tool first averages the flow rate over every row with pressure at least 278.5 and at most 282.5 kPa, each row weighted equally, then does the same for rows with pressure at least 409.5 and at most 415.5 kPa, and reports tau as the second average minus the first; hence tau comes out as -1.3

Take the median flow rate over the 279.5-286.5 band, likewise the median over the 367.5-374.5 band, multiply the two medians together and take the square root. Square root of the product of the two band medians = 16.8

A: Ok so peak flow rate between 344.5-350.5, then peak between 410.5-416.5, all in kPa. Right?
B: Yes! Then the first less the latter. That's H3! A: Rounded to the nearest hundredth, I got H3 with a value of 1.07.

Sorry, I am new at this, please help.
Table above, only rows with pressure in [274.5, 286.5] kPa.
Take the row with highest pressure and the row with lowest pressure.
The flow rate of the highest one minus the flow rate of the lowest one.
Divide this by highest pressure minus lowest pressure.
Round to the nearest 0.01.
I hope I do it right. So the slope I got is 0.12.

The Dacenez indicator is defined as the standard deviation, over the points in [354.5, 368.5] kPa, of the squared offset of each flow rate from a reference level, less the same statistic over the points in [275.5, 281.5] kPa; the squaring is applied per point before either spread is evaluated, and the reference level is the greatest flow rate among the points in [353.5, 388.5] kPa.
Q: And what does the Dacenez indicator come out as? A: 1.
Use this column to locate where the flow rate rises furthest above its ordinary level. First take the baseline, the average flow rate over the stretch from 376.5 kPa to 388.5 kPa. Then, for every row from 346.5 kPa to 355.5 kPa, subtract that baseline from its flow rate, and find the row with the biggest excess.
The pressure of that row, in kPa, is 352.0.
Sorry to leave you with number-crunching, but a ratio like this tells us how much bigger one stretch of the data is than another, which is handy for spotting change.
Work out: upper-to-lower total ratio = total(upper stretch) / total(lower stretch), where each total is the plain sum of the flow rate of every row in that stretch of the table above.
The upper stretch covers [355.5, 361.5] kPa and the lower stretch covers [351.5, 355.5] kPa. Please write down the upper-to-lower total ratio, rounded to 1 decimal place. 1.5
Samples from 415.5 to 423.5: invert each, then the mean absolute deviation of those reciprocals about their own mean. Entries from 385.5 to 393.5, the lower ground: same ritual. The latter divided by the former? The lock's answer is 1.4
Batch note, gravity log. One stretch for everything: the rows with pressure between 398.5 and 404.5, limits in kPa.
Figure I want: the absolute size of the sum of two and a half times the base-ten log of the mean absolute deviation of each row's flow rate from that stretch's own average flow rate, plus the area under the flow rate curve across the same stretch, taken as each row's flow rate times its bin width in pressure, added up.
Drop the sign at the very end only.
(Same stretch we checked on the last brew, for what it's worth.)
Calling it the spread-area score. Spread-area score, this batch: 94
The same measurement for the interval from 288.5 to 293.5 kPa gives 81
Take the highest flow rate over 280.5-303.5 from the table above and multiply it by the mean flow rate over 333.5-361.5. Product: 256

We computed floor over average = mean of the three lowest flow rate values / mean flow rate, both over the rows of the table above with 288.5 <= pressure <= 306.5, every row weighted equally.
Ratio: 0.926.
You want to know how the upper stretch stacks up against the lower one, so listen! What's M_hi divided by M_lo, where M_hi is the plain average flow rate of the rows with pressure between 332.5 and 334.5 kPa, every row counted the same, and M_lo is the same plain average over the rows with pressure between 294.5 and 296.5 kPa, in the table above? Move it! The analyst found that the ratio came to 0.72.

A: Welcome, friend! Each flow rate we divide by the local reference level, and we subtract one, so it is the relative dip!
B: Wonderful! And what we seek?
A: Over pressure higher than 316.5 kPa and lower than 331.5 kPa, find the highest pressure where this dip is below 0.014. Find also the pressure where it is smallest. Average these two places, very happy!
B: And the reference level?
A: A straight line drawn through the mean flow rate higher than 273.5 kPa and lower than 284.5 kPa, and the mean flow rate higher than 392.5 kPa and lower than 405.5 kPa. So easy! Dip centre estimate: 331.0 kPa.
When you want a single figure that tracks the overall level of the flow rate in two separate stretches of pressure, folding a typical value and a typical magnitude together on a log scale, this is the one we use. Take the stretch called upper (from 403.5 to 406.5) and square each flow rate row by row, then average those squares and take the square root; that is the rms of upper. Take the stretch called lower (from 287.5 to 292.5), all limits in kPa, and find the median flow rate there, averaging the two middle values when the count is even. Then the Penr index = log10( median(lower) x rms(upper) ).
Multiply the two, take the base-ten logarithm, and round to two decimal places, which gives 2.41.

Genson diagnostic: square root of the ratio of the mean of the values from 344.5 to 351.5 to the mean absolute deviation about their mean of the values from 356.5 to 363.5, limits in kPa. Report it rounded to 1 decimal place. 5.6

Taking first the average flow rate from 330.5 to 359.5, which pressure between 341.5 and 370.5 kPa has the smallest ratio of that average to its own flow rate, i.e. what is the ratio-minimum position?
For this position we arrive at 364.0 kPa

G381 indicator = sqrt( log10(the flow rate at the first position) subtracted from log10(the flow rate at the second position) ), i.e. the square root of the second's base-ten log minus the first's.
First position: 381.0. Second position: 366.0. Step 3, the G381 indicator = 0.10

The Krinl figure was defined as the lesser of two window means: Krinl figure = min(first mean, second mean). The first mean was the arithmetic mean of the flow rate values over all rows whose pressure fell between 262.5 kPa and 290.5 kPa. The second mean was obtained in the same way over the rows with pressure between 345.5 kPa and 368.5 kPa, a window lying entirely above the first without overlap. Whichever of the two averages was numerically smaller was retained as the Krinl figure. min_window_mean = 16.6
